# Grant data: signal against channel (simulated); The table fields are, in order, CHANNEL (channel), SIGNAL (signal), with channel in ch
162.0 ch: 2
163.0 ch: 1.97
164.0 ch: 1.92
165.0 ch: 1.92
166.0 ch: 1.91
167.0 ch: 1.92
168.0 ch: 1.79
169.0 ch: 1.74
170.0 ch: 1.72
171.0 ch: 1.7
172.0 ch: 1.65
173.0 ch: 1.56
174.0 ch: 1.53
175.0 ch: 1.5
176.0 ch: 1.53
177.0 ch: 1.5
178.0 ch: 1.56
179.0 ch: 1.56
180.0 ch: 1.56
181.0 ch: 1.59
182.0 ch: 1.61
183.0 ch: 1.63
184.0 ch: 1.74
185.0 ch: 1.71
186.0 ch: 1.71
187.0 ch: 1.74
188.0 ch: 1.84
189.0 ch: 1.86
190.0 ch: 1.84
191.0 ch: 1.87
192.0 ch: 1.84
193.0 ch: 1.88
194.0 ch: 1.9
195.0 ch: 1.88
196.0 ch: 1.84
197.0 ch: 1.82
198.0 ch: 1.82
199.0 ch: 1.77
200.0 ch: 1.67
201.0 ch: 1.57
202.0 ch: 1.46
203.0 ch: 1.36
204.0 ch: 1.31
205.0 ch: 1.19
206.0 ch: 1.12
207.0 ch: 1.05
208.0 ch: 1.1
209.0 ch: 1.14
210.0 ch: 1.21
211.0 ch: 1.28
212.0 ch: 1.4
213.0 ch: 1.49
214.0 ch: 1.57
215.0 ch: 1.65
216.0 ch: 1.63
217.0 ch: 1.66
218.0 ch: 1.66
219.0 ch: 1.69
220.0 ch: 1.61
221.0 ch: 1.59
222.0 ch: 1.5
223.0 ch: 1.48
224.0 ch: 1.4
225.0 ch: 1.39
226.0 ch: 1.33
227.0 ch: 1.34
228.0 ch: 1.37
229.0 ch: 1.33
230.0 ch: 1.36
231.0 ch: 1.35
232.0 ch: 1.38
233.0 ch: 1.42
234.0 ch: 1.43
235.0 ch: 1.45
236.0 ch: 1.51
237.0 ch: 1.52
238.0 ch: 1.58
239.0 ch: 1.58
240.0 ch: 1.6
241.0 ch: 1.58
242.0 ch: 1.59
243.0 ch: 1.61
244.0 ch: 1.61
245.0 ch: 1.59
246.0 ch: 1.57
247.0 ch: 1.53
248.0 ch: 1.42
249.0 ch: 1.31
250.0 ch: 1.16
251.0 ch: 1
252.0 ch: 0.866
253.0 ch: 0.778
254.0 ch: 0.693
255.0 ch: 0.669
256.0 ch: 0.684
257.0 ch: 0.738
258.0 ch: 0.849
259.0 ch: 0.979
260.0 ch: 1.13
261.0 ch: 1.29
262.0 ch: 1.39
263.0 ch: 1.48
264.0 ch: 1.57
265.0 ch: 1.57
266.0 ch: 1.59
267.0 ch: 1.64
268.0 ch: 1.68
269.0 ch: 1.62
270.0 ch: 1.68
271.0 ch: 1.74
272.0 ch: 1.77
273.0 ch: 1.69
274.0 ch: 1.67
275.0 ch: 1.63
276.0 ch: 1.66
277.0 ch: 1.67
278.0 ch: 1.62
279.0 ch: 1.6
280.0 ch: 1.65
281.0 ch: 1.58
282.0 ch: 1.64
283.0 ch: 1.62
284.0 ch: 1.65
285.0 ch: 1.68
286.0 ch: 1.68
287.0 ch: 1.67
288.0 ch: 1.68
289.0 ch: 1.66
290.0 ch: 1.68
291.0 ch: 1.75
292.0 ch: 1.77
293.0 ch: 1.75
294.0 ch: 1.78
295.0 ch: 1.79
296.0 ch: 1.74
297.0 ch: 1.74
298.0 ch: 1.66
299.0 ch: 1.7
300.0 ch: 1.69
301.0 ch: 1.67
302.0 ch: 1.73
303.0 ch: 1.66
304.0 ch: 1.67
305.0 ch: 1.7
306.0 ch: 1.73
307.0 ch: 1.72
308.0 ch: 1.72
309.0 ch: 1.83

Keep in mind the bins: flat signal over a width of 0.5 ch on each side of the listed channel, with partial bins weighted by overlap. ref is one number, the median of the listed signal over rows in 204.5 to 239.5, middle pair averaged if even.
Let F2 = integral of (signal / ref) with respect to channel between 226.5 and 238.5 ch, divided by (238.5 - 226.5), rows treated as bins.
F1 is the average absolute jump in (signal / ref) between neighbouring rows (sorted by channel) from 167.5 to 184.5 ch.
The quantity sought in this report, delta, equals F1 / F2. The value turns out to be 0.0260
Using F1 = 0.0260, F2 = 1.00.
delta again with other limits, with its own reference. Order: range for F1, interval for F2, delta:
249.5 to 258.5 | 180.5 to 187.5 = 0.0501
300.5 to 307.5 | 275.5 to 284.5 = 0.0214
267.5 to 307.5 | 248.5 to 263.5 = 0.0343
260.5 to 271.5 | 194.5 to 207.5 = 0.0373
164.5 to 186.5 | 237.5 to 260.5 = 0.0300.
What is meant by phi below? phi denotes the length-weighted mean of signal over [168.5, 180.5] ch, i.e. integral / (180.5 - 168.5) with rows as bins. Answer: 1.59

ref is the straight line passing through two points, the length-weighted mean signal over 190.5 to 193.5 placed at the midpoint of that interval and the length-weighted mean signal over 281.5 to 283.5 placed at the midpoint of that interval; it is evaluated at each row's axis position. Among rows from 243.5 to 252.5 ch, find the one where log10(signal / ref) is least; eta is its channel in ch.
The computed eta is 252.0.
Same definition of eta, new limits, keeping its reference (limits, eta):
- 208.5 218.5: 209.0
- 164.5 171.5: 171.0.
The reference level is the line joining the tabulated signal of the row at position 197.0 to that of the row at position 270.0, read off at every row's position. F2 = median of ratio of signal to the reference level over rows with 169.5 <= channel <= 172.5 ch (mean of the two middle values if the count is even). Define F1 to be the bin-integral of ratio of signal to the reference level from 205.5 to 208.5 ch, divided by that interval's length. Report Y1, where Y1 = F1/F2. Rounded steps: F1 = 0.61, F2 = 0.91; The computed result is 0.67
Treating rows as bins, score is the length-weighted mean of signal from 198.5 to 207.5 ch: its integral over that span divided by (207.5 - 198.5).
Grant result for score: 1.39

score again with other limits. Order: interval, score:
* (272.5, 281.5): 1.64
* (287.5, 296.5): 1.73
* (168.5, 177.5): 1.60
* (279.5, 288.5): 1.65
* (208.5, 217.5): 1.45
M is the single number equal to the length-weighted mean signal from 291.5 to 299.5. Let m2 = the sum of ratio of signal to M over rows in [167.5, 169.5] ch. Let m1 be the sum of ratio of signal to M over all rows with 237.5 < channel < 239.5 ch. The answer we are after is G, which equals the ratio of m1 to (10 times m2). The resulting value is 0.090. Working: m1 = 1.81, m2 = 2.03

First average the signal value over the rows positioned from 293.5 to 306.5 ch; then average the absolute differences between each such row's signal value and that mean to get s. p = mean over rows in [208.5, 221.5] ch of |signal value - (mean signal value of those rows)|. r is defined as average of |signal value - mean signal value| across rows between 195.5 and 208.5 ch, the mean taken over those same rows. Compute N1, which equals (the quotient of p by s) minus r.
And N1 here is 4.0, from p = 0.156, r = 0.26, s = 0.036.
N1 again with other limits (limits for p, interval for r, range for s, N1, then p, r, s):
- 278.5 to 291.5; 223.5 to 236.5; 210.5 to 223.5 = 0.3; 0.031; 0.04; 0.096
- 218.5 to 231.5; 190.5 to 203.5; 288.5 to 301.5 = 2.3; 0.102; 0.14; 0.041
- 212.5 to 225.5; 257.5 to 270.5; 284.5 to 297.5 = 1.8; 0.085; 0.23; 0.042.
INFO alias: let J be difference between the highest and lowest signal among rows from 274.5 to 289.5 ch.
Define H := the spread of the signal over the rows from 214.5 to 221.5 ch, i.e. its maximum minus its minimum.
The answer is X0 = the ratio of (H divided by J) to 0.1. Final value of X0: 10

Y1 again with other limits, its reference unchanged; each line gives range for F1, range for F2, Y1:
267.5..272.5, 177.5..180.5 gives 1.20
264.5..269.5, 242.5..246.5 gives 1.04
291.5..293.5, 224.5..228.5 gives 1.40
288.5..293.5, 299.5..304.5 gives 1.02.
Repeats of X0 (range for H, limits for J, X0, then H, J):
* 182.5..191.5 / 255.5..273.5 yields 2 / 0.24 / 1.1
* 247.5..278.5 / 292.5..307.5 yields 85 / 1.10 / 0.1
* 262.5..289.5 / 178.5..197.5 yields 9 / 0.29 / 0.3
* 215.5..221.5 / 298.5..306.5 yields 14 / 0.10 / 0.1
